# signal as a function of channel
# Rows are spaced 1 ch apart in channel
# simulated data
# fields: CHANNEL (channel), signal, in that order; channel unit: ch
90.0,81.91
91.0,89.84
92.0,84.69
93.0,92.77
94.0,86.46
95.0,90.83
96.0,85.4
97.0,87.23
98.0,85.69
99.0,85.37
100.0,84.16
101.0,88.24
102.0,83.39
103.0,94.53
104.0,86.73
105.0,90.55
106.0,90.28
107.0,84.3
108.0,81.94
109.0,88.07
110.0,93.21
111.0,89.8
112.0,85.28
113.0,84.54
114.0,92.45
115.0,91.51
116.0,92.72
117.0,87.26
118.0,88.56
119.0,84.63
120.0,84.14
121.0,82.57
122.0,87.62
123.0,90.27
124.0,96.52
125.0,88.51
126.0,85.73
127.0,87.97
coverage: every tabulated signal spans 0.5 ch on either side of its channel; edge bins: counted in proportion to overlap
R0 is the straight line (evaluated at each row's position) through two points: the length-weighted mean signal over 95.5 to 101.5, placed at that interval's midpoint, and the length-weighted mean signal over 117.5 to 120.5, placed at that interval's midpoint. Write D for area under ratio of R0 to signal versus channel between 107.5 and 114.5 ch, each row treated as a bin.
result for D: 6.85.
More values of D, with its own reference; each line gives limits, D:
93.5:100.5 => 6.97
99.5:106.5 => 6.83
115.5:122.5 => 6.93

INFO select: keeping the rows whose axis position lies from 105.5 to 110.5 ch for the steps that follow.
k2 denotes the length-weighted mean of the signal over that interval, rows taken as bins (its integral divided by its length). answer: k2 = 87.6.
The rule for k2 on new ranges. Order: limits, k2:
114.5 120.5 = 88.1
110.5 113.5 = 86.5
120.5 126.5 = 88.5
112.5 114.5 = 88.5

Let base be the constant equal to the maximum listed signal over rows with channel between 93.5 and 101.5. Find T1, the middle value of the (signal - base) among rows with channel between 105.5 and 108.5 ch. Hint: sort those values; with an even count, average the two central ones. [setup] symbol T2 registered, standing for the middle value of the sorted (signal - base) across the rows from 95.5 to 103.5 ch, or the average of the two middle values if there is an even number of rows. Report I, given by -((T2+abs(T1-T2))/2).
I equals 2.0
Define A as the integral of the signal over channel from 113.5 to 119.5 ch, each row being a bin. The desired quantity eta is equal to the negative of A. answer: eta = -537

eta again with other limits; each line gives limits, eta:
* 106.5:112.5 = -523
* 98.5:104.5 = -522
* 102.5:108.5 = -528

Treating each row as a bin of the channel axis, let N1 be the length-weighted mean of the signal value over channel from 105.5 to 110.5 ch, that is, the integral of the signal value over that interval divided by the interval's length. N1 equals 87.6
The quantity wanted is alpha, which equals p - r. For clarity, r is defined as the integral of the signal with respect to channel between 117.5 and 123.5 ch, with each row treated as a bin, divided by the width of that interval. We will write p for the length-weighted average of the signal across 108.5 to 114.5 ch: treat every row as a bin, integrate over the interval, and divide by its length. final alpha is 2.6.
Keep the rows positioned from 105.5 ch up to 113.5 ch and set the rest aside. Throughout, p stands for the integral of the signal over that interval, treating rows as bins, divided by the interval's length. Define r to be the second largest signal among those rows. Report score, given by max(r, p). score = 90.3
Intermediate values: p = 87.2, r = 90.28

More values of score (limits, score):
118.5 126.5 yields 90.3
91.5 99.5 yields 90.8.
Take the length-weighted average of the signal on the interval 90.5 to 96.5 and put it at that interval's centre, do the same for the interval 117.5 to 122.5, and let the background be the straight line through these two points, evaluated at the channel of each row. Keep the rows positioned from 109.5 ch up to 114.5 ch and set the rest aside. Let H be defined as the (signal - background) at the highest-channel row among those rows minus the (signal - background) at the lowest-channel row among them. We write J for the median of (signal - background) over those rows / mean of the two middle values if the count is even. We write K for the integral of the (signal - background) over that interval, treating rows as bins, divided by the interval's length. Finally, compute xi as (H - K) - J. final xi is -6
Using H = 0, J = 3.3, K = 2.7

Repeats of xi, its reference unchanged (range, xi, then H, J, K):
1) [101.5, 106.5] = 2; 7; 3.3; 1.9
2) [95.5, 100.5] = 4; -1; -2.4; -2.3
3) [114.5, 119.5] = -12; -6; 2.8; 3.1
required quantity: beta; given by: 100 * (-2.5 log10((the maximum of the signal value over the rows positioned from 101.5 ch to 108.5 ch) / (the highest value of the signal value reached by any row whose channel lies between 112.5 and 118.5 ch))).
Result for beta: -2.1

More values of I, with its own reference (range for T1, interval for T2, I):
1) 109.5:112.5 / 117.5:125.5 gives 0.5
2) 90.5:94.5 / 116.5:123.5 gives 1.3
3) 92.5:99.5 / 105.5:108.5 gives 2.2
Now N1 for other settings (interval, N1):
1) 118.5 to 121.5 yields 83.8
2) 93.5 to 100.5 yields 86.4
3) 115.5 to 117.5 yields 90.0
